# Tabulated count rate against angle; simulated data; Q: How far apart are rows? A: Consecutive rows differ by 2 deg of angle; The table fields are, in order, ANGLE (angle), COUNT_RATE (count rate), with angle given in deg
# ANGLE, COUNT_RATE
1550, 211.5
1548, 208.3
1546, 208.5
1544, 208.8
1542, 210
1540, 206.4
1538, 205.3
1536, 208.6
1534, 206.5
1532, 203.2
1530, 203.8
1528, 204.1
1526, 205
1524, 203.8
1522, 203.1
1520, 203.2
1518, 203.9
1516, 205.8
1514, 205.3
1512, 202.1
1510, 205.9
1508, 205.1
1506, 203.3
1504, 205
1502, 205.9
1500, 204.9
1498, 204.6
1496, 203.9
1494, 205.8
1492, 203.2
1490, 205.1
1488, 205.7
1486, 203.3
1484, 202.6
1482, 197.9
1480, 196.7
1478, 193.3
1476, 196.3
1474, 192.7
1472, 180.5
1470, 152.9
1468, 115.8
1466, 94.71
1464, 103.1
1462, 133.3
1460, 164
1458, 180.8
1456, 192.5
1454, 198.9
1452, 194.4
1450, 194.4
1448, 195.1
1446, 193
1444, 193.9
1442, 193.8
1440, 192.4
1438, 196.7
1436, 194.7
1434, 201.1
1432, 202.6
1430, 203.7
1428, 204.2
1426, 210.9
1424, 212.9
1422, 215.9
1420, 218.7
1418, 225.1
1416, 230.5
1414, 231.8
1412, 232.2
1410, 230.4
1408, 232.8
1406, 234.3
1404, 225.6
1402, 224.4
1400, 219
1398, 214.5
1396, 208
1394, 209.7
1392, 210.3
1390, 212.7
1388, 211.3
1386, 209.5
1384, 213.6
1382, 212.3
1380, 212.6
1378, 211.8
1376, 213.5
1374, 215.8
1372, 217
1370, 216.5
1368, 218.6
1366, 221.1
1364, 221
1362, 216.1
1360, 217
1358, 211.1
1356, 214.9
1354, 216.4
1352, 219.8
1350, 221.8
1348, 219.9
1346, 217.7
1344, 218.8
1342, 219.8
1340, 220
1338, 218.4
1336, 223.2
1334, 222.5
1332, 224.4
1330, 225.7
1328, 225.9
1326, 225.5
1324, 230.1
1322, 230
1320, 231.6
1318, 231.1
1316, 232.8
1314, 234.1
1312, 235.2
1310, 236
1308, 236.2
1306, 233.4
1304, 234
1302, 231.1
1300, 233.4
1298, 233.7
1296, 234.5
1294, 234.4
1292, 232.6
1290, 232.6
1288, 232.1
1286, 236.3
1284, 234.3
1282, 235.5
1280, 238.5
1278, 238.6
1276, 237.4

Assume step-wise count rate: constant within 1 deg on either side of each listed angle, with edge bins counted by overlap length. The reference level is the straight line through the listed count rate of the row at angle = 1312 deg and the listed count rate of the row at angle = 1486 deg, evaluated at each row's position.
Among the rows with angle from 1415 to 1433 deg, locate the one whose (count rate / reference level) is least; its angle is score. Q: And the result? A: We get 1432 deg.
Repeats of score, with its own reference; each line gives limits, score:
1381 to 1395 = 1386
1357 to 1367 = 1358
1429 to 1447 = 1440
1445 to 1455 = 1446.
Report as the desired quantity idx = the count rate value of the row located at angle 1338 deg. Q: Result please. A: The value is 218.4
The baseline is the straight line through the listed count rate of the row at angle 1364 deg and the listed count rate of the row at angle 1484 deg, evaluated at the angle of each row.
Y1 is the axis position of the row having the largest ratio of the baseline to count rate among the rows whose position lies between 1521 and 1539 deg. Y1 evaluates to 1522 deg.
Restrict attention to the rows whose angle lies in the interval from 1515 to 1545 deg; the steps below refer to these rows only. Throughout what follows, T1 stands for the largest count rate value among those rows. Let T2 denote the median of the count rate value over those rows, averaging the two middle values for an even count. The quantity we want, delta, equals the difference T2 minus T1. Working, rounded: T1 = 210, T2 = 205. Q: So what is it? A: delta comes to -5.0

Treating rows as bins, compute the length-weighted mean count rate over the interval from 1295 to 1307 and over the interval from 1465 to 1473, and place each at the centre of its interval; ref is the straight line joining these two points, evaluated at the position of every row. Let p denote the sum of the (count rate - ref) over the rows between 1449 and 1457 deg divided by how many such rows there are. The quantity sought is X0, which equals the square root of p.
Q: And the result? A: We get 7.1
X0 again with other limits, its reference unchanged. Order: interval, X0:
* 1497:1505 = 9.4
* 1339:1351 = 3.4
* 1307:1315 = 2.8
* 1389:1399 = 5.6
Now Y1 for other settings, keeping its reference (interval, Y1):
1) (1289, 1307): 1290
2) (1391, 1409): 1396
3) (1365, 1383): 1378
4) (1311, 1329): 1326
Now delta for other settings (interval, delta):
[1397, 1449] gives -20.6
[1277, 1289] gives -2.7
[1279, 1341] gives -5.9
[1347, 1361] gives -4.8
